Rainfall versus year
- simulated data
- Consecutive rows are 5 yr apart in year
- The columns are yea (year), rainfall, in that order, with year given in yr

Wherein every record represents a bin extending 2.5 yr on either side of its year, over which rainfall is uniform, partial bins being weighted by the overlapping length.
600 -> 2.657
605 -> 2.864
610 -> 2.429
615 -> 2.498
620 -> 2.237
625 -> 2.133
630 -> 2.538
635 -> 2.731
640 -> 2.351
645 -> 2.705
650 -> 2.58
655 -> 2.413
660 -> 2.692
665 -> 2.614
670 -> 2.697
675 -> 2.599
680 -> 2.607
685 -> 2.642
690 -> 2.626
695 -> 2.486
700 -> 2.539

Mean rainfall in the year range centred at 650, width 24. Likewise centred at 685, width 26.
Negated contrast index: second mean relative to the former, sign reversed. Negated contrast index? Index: -1.017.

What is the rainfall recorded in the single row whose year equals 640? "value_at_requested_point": 2.351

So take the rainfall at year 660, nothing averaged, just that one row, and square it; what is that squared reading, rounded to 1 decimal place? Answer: 7.2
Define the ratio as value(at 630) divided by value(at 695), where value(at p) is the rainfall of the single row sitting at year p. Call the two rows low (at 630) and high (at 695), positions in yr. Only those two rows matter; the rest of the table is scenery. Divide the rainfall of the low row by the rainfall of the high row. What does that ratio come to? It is 1.02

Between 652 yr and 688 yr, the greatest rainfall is 2.697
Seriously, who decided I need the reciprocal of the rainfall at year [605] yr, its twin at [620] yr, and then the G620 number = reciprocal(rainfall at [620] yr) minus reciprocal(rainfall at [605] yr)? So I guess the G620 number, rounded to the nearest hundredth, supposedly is 0.10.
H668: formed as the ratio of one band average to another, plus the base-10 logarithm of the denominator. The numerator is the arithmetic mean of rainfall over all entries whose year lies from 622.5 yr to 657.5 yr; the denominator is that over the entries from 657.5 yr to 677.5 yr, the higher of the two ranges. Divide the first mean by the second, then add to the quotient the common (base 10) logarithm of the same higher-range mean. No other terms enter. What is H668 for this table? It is 1.36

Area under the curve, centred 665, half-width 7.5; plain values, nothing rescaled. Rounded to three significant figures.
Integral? 40.0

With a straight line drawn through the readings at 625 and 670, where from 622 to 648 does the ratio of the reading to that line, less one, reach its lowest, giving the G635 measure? 625 yr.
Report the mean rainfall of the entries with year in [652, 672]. 2.60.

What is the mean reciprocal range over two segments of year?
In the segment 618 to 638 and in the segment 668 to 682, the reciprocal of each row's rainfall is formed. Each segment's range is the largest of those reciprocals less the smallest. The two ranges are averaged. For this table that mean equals 0.058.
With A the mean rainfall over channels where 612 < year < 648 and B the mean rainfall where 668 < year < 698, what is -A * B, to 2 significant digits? -6.4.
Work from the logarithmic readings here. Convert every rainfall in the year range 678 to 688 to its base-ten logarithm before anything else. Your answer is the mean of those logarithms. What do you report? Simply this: 0.419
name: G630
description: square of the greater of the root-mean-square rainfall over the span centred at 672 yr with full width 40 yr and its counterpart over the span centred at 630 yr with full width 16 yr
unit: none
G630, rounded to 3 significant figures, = 6.83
